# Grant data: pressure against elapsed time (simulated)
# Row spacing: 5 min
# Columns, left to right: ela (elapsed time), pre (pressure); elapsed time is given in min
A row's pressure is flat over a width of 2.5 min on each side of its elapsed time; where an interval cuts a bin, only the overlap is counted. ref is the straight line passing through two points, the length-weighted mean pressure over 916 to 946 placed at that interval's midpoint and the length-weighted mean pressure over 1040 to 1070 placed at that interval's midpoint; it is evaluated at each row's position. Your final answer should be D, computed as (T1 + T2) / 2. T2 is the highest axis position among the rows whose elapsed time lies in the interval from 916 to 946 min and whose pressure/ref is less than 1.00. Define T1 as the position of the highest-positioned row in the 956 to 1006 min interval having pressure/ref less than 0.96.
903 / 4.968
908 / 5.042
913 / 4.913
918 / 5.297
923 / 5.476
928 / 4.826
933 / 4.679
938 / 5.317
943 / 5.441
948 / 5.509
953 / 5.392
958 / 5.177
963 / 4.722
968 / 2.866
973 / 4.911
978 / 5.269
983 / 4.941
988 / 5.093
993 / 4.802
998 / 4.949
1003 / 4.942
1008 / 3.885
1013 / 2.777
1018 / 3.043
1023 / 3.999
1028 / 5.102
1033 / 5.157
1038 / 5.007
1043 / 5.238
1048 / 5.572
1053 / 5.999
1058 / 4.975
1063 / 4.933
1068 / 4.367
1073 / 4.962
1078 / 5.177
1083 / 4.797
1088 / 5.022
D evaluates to 968.0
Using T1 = 1003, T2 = 933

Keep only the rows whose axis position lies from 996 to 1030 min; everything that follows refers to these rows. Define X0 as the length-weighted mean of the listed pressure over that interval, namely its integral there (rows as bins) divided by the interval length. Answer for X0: 4.07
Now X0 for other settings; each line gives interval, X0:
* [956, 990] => 4.70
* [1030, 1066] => 5.25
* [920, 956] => 5.23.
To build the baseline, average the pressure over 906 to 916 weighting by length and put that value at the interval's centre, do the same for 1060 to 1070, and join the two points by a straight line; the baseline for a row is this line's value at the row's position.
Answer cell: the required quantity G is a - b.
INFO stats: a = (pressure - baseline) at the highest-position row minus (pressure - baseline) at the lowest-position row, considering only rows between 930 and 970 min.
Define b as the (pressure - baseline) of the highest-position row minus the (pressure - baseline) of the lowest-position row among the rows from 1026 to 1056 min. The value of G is -2.7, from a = -1.7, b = 0.95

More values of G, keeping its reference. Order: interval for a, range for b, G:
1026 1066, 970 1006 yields -0.2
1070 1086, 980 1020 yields 1.7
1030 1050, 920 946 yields 0.4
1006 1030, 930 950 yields 0.4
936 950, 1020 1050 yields -1.4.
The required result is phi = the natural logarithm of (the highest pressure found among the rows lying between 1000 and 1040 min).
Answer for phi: 1.64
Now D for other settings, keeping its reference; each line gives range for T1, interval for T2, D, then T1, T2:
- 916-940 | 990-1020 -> 975.5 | 933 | 1018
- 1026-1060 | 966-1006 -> 1030.5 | 1058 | 1003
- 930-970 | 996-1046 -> 1003.0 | 968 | 1038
